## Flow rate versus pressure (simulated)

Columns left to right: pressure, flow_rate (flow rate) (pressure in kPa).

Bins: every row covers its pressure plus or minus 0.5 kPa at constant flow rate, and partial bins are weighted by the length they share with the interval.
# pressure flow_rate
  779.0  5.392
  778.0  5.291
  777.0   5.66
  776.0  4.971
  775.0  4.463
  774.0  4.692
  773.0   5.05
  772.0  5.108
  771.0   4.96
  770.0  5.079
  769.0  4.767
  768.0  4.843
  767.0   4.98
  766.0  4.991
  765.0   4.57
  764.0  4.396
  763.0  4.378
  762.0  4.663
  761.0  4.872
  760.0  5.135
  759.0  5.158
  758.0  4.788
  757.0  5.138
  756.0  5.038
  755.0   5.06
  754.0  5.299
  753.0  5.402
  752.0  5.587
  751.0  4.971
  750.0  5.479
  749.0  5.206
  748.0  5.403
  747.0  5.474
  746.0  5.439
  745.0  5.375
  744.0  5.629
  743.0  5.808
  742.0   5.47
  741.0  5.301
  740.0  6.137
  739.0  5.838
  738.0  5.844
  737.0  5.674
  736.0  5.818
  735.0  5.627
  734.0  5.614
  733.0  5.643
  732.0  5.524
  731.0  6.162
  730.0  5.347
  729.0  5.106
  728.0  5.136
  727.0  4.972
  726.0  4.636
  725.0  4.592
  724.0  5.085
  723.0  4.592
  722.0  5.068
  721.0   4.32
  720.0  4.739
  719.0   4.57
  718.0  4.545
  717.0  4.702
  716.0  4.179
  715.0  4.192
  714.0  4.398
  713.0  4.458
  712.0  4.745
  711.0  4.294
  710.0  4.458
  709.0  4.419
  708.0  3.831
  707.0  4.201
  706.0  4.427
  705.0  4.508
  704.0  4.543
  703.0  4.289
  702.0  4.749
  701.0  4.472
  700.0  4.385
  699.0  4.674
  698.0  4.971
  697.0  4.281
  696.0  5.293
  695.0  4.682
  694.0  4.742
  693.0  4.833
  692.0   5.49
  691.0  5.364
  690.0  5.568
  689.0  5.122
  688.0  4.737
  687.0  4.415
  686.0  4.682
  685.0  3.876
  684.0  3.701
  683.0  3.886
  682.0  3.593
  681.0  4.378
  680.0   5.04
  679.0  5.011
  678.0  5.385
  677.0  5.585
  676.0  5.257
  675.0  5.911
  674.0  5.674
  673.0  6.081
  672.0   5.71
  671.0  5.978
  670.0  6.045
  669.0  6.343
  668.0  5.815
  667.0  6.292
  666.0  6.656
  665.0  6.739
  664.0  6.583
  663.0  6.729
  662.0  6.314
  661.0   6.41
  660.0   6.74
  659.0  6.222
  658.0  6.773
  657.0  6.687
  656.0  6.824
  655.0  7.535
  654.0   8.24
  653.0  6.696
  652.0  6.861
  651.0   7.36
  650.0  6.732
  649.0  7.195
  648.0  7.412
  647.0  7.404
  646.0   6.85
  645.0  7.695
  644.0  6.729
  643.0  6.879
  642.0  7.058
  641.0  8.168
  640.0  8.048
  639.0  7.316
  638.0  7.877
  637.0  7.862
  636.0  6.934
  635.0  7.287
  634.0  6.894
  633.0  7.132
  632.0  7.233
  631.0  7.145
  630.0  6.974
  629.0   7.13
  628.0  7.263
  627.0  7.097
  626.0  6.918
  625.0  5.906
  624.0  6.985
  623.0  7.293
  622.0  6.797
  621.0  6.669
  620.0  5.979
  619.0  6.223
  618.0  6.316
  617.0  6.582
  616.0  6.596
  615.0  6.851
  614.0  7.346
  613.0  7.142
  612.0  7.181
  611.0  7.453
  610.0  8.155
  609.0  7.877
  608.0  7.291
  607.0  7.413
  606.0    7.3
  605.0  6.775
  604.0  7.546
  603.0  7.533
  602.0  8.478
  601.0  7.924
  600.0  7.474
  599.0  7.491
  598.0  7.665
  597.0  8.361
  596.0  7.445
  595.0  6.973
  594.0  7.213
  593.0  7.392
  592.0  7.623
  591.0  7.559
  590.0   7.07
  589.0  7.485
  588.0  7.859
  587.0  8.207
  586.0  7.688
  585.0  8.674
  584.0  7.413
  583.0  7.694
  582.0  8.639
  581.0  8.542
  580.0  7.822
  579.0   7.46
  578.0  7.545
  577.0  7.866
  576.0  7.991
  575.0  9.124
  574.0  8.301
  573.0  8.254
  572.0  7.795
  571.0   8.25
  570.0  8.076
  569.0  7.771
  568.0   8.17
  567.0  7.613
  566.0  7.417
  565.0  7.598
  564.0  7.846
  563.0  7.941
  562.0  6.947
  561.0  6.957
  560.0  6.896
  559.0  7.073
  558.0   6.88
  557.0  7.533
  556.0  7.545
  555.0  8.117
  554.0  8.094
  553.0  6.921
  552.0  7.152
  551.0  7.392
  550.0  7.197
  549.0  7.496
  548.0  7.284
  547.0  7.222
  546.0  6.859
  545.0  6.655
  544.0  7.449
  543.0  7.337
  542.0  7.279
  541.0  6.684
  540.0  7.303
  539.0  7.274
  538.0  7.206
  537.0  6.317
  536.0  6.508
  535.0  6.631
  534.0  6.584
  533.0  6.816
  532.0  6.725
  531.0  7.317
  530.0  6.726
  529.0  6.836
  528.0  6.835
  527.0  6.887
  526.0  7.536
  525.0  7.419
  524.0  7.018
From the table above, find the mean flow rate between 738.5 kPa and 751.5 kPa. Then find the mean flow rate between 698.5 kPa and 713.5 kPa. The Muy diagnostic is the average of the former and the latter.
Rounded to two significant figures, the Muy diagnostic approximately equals 5.0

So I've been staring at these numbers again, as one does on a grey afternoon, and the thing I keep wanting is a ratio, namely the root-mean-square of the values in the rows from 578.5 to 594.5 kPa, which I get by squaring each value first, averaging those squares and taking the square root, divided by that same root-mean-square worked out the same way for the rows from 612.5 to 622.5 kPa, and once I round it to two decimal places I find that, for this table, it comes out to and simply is 1.17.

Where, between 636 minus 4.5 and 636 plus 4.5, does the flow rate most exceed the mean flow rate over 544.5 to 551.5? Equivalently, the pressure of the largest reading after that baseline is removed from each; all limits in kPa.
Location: 640.0 kPa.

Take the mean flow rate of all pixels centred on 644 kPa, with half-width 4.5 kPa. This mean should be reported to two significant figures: 7.4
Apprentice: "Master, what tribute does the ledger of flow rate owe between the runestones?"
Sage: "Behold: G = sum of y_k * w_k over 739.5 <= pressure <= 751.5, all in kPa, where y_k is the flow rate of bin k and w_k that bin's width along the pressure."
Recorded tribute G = 66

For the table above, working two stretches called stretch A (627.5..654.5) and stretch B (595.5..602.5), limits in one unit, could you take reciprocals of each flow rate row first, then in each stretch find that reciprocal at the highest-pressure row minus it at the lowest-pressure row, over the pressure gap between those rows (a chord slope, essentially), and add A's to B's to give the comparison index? -0.0034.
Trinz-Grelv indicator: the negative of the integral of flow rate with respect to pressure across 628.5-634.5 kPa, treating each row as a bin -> -43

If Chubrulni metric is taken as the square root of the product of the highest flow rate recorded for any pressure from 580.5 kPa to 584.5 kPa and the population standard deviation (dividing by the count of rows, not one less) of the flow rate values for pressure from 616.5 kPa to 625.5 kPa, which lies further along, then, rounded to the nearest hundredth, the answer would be 1.94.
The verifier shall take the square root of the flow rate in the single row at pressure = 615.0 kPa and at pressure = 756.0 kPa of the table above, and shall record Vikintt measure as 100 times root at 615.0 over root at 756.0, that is 117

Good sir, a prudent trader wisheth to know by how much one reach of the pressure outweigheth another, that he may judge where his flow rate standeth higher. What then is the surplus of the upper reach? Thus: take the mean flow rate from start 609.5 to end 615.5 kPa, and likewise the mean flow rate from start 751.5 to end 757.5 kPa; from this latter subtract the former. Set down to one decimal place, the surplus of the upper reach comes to -2.1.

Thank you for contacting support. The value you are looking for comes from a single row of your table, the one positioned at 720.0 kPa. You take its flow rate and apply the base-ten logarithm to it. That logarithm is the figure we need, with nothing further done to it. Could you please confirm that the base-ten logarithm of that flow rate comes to 0.68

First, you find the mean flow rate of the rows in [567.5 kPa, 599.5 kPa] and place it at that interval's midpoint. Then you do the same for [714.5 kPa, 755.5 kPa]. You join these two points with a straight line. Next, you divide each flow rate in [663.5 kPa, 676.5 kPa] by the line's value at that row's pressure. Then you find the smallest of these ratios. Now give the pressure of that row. 676.0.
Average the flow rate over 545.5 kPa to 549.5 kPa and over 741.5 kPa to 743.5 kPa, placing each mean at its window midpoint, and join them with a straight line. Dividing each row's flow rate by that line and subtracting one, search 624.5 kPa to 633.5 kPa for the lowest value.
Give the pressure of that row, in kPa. 625.0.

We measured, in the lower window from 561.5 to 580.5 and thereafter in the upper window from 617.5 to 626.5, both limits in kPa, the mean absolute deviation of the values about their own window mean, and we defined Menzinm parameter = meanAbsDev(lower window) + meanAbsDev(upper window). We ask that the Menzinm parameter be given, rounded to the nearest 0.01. 0.73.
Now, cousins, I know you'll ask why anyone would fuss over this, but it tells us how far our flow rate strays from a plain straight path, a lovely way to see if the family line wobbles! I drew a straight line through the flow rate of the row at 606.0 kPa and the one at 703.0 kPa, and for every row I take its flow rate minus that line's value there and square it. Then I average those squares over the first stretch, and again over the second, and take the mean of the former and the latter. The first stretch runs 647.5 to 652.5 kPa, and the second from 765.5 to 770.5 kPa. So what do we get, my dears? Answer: 4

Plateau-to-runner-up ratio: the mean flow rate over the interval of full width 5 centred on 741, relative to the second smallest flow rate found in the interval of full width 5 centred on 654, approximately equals 0.84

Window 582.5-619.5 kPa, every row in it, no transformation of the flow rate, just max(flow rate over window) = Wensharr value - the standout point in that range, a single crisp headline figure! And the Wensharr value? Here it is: 8.674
